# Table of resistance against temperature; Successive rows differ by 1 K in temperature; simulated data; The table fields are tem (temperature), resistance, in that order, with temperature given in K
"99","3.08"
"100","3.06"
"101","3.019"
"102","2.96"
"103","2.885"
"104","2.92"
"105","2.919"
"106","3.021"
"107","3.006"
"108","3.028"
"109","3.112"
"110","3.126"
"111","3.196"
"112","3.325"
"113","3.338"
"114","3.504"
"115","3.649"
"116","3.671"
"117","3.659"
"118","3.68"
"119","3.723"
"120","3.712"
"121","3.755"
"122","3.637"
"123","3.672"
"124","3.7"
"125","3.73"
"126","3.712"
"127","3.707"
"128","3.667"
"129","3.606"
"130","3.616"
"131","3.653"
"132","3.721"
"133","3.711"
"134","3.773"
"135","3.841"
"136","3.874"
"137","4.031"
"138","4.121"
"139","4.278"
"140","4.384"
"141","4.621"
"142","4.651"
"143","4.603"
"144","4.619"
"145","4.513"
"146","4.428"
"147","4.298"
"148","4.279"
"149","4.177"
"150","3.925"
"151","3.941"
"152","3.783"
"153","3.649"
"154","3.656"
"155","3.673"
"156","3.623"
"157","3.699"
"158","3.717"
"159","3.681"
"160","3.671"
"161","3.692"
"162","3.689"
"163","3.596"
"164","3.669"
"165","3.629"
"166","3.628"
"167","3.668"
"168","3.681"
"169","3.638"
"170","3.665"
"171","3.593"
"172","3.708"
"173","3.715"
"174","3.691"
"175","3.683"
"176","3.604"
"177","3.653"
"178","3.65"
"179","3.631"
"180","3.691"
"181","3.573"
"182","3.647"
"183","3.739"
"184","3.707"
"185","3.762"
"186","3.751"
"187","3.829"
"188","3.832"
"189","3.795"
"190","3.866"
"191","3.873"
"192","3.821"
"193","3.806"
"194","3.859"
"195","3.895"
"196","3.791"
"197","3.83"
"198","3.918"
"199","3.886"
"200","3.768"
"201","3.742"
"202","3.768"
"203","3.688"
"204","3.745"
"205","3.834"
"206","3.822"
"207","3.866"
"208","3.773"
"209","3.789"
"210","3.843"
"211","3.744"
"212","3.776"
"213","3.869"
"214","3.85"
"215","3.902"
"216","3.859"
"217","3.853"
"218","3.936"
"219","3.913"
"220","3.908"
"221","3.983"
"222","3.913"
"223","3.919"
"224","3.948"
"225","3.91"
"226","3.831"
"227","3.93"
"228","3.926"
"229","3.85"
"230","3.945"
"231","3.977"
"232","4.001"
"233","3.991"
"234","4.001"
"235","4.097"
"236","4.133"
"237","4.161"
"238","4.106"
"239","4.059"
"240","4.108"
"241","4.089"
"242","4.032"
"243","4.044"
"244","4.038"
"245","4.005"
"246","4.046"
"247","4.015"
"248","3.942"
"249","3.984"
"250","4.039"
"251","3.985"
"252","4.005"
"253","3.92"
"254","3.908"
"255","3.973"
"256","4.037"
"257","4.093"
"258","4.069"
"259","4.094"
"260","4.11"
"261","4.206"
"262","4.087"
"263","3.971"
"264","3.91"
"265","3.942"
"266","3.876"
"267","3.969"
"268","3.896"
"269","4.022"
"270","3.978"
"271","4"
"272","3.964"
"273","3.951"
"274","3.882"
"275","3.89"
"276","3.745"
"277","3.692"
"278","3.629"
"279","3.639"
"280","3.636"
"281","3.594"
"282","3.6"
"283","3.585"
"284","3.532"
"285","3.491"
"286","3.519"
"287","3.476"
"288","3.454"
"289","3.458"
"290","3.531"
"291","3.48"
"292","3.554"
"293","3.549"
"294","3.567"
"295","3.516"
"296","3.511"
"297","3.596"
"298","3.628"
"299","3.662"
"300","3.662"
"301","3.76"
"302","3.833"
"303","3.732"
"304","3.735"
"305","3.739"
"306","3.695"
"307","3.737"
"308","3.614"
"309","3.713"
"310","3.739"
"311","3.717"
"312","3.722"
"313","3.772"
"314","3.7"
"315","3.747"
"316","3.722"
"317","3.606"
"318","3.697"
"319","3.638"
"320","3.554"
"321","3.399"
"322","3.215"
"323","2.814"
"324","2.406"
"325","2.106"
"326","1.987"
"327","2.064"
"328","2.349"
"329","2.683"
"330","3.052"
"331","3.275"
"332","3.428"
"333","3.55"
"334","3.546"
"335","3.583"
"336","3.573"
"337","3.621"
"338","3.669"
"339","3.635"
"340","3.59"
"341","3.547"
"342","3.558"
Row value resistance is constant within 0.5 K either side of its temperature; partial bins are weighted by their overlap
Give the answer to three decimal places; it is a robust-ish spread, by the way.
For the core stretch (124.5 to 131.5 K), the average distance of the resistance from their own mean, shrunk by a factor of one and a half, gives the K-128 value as 0.026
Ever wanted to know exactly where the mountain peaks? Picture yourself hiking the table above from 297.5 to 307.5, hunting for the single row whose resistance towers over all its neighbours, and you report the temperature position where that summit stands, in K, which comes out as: 302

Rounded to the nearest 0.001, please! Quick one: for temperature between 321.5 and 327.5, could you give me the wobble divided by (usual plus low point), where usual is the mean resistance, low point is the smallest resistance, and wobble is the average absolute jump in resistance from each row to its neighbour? 0.059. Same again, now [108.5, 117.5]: 0.011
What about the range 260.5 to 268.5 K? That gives 0.010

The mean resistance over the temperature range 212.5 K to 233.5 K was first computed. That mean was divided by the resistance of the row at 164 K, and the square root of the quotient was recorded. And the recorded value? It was 1.03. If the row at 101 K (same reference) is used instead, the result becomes 1.14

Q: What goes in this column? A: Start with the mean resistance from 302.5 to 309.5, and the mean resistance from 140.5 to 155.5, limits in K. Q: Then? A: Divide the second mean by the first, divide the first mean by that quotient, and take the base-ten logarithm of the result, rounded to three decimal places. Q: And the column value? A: 0.517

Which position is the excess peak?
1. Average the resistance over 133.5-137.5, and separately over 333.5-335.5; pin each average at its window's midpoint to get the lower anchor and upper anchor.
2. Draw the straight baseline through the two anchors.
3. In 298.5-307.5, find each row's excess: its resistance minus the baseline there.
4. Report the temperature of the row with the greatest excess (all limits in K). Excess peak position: 302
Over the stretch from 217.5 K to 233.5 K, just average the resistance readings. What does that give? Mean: 3.93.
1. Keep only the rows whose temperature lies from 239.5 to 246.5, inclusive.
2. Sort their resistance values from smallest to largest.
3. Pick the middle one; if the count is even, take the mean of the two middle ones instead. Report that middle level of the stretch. 4.0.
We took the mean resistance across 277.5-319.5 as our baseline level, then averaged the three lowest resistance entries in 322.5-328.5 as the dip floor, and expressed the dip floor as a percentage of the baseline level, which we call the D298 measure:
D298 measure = 57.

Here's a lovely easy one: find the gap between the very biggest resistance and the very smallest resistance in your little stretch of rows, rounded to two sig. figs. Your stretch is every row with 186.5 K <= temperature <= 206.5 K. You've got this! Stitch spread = 0.23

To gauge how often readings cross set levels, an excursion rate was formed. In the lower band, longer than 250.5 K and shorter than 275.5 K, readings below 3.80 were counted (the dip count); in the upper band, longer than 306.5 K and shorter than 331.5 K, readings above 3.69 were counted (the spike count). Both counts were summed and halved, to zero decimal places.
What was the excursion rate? 5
